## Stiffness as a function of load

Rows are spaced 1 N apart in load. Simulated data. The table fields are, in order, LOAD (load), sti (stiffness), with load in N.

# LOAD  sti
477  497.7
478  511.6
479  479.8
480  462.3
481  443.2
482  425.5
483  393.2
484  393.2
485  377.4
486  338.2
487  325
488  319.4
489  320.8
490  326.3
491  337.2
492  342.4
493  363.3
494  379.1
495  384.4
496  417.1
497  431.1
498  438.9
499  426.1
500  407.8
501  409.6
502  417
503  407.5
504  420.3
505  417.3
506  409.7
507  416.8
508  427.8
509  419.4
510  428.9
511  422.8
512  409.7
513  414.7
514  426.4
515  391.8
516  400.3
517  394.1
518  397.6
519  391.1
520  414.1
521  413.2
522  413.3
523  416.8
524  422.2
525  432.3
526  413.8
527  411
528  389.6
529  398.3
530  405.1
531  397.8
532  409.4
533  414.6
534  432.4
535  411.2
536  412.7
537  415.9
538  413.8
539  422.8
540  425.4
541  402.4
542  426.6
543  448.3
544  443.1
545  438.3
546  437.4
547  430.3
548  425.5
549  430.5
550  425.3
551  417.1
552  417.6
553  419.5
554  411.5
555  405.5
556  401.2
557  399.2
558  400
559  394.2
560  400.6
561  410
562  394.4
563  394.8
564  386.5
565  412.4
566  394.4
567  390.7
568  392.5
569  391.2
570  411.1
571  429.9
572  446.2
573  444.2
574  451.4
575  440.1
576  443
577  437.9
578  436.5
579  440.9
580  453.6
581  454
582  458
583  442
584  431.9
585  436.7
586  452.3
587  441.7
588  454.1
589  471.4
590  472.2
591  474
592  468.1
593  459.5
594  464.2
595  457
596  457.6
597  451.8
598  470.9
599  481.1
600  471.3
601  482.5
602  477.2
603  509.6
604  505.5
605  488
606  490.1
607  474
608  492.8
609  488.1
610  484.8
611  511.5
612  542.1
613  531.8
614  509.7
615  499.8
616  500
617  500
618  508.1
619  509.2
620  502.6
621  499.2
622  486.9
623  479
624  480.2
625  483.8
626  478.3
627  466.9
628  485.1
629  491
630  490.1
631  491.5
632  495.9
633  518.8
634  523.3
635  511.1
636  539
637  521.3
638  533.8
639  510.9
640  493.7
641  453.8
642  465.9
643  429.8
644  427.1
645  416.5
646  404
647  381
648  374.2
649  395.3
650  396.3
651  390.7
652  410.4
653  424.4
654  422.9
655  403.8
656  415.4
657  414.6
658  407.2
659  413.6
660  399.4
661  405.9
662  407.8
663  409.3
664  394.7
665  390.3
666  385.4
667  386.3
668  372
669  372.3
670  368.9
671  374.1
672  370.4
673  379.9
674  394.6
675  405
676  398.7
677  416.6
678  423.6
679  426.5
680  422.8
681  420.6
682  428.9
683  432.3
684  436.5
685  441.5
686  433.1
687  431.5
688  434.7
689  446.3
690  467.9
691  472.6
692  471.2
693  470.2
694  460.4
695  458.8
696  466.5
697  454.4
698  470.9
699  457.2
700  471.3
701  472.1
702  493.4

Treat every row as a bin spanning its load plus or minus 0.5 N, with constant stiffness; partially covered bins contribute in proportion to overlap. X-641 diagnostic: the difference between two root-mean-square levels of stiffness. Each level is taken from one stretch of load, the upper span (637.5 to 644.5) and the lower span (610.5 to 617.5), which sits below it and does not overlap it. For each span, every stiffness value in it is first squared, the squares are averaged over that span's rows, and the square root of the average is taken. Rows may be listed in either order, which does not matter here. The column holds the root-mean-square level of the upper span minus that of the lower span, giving -39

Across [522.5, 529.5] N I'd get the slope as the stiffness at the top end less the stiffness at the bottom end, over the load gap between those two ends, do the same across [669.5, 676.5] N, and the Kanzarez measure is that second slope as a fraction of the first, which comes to -1.6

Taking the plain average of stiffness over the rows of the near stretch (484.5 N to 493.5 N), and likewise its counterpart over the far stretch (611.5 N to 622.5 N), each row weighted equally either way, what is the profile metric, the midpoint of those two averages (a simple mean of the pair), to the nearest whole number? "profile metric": 424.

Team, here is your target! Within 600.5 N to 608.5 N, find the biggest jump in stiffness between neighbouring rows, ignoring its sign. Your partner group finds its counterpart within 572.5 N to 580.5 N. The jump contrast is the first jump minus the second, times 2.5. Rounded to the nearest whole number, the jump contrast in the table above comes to 49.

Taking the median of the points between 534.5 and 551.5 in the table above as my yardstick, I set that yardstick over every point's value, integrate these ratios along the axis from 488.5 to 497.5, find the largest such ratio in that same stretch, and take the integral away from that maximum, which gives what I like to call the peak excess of -9.2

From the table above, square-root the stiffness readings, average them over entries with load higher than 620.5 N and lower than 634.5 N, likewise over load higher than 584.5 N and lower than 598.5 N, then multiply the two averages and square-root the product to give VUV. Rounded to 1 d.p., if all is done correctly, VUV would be 21.8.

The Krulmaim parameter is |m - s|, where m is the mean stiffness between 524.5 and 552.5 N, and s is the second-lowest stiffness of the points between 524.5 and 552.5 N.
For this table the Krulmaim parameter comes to 22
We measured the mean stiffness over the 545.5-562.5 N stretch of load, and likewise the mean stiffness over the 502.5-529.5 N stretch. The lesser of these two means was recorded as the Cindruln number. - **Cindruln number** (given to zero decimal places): 412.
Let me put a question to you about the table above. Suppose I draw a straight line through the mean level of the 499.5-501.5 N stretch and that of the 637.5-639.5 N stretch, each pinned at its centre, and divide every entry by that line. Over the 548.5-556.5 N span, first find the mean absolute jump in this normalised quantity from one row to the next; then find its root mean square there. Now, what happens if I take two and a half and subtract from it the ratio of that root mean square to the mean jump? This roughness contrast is -76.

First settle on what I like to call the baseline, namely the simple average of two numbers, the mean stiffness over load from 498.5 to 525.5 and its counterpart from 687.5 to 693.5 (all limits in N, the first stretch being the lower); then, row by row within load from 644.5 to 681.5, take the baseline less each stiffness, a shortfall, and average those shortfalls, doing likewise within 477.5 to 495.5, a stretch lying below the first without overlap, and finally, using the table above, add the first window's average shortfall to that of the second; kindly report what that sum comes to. 90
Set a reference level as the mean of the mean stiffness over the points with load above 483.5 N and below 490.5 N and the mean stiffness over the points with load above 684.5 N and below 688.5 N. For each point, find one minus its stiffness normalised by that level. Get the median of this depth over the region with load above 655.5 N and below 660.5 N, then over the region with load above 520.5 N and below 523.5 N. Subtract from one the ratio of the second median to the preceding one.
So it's 0.01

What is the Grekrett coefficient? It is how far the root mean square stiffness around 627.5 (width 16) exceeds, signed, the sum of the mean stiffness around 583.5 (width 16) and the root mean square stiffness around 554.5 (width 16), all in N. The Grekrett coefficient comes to -369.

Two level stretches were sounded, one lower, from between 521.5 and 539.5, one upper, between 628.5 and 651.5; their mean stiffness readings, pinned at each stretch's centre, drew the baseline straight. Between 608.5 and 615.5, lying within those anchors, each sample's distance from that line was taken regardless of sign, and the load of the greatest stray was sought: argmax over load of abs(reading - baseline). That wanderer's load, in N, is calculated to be 612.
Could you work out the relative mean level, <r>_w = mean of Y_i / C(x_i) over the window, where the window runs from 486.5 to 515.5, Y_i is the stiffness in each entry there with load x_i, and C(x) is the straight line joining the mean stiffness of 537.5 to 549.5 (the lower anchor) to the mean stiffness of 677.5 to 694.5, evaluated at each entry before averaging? 0.93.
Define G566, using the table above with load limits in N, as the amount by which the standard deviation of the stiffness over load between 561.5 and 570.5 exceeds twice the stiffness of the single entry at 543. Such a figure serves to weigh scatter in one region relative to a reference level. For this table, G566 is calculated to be -888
